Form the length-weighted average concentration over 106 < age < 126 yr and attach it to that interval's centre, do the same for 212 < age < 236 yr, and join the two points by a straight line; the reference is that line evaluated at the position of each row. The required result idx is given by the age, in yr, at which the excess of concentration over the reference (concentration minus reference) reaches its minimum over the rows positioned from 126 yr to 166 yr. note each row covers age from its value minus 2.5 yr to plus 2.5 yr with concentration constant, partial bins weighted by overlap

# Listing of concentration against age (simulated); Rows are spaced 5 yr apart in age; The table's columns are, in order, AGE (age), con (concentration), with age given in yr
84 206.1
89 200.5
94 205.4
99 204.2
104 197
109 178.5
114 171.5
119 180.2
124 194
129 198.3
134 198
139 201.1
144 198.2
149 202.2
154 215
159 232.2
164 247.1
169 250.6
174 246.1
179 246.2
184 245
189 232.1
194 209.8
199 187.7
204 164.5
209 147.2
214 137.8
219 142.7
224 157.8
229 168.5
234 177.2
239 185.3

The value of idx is 129 yr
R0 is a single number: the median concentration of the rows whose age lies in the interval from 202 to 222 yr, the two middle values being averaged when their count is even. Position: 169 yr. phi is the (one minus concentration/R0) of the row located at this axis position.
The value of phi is -0.73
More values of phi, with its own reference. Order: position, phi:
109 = -0.23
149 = -0.39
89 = -0.38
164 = -0.70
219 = 0.02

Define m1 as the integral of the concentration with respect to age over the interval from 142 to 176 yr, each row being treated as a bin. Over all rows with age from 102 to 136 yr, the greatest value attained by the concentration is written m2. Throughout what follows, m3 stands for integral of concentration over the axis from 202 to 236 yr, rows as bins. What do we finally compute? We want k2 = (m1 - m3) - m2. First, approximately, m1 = 7735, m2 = 198.3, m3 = 5308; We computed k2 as 2229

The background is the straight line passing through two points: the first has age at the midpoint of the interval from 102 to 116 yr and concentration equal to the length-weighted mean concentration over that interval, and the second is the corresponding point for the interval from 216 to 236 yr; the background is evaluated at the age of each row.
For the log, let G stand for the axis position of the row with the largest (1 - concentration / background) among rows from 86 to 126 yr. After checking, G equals 114 yr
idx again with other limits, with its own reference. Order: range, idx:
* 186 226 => 214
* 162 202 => 199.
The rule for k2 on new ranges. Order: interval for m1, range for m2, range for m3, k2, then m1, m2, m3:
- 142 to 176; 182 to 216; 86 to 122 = 603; 7735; 245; 6887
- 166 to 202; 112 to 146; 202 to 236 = 2785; 8293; 201.1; 5308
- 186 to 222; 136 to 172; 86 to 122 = -827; 6310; 250.6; 6887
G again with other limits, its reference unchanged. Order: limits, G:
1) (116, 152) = 119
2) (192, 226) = 214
